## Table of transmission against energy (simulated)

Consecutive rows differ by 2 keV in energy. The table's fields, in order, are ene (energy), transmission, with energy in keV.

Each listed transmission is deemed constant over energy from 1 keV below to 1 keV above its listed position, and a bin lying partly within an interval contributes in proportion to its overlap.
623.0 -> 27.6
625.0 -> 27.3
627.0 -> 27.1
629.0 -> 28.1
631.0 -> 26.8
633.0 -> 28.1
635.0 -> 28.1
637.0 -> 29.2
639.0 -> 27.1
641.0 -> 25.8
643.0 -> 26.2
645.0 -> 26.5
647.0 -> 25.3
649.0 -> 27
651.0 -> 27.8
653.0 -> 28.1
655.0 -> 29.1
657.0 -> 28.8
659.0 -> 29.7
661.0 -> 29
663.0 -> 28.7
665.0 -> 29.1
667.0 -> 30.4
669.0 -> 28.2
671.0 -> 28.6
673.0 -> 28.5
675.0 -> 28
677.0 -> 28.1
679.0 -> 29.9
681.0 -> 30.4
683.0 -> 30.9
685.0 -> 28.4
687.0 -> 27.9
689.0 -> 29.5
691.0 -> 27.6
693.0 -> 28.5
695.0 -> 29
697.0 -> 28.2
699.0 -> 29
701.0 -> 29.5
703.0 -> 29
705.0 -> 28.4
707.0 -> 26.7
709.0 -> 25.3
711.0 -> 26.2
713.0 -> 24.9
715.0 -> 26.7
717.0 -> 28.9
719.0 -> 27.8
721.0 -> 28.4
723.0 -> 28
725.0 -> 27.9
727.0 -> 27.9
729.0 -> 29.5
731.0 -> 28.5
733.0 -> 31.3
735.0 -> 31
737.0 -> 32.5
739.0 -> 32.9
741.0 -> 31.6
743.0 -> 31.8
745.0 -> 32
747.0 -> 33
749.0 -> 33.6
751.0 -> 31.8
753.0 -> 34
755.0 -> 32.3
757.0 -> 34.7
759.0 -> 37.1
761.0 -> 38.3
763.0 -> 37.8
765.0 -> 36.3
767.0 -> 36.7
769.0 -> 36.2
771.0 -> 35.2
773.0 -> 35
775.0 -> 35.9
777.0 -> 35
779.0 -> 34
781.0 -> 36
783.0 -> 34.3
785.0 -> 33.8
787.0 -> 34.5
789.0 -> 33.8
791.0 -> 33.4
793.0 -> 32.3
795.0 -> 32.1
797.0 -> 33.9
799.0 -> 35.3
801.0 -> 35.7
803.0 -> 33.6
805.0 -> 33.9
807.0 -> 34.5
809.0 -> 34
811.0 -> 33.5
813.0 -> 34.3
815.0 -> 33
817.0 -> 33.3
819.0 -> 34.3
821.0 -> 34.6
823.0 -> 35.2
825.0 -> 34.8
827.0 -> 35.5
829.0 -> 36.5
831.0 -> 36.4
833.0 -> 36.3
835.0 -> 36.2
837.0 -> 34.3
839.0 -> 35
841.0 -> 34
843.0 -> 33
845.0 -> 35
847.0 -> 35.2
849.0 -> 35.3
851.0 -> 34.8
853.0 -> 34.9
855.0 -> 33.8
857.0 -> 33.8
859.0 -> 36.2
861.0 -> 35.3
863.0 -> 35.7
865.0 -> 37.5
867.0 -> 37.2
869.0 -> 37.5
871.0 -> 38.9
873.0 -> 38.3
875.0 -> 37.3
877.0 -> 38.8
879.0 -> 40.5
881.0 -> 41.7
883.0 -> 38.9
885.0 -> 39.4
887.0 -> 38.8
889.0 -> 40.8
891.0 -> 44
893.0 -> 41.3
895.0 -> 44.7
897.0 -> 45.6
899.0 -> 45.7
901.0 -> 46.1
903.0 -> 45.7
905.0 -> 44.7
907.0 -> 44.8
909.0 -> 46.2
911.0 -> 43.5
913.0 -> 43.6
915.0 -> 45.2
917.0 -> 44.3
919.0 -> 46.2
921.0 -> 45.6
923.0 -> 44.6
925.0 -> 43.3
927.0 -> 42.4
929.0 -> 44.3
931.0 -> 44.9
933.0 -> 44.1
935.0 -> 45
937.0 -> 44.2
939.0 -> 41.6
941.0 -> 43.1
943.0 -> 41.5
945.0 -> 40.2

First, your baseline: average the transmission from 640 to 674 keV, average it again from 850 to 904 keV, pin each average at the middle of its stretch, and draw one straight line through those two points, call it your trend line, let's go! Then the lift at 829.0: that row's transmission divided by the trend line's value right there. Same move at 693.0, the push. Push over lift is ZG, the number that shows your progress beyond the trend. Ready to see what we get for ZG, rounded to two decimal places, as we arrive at 0.96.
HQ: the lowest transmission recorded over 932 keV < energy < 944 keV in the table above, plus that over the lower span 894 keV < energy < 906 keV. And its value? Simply 86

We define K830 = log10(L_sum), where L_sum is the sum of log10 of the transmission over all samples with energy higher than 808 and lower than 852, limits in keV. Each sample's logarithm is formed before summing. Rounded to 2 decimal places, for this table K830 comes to 1.53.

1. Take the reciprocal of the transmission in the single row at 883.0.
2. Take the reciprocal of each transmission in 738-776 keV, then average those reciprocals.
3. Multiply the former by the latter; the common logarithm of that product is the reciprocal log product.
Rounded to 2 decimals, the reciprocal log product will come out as -3.13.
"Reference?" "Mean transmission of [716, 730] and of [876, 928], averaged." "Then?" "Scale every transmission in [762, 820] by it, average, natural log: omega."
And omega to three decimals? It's -0.037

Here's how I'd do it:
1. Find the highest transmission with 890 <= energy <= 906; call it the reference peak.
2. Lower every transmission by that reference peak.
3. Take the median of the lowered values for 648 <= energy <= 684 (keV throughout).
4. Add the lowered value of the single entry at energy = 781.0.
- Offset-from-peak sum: -27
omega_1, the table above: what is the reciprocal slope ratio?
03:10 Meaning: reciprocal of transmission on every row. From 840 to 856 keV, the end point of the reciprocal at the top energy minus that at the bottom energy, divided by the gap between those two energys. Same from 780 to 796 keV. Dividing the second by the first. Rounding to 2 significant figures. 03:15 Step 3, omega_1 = 19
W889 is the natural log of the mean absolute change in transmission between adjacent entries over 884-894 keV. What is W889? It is 0.8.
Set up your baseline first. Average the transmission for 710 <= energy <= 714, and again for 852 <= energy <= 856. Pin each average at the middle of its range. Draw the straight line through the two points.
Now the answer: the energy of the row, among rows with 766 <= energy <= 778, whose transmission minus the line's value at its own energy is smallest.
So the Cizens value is 777.0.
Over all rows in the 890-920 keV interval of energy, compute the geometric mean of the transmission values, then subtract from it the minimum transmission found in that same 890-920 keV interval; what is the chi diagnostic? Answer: 3.5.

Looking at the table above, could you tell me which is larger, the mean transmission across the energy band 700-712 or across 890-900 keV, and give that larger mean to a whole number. 44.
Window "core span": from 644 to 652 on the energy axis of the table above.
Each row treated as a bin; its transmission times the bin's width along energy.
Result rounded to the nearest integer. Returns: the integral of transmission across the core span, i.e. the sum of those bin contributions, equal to 213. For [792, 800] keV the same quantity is 267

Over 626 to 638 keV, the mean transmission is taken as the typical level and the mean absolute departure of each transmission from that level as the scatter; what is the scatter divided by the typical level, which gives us 0.0227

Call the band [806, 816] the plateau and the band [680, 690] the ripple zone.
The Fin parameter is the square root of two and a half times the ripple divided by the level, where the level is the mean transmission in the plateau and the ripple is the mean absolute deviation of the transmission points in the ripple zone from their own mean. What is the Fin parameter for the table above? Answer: 0.27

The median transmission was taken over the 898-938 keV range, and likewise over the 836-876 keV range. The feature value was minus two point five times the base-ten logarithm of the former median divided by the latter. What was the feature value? -0.26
